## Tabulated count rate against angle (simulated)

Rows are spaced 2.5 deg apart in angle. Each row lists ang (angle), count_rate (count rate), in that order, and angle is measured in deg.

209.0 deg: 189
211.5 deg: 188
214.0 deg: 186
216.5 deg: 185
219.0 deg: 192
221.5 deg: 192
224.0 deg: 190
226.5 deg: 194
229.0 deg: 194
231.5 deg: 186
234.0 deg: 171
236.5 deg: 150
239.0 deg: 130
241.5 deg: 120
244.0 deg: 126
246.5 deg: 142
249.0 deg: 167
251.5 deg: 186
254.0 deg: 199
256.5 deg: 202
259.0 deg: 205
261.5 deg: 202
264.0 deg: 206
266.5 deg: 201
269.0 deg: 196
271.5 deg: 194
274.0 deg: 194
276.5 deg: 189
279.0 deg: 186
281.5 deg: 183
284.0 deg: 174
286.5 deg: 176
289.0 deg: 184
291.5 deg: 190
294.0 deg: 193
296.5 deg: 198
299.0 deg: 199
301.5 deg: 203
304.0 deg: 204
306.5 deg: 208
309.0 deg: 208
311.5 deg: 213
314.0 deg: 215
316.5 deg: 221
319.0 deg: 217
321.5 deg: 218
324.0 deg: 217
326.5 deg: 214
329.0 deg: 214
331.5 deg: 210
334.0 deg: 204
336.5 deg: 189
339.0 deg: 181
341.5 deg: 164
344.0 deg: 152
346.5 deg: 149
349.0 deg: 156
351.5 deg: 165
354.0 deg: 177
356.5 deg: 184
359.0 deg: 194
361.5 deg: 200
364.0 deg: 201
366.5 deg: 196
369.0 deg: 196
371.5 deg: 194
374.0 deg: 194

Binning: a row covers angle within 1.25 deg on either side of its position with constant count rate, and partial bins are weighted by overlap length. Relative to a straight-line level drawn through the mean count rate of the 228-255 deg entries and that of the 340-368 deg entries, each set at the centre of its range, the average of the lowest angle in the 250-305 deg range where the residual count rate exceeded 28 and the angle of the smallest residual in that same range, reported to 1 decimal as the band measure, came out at 269.0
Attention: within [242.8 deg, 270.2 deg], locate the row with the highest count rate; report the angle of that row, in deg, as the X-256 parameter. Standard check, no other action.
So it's 264.0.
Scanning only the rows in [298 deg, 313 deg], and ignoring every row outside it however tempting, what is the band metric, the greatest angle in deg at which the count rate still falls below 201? 299.0 deg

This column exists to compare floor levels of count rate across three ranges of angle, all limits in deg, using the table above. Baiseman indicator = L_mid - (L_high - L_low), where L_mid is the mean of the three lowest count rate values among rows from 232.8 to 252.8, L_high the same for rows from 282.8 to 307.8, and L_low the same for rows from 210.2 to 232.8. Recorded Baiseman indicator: 133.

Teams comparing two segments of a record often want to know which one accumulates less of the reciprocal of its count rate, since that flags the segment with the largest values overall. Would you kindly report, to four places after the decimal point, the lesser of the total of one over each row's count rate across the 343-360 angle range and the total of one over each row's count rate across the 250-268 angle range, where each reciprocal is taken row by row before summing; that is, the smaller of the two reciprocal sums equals 0.0350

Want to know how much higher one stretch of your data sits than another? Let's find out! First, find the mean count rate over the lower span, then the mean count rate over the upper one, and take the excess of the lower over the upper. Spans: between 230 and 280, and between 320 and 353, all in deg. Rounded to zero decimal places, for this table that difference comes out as -10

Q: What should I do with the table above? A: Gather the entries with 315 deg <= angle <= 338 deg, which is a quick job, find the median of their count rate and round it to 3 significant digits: 214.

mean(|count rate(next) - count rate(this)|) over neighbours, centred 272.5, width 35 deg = 4.0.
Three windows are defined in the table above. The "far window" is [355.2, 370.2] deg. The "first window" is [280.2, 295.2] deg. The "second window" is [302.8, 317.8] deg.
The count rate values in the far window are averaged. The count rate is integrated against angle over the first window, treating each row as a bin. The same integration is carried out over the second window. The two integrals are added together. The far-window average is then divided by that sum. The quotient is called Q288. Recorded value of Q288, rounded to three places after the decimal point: 0.033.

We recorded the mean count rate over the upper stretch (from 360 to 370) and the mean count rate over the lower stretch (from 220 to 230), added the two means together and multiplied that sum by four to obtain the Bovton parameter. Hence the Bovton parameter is 1563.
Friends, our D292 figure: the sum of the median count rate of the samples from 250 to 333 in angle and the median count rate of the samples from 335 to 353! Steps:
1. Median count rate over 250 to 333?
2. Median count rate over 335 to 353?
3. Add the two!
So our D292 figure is 366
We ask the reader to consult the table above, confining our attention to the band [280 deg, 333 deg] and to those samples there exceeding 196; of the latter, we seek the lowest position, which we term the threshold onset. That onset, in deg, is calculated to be 296.5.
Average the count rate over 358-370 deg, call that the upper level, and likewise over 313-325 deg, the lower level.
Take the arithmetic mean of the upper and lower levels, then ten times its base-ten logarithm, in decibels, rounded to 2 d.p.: 23.17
